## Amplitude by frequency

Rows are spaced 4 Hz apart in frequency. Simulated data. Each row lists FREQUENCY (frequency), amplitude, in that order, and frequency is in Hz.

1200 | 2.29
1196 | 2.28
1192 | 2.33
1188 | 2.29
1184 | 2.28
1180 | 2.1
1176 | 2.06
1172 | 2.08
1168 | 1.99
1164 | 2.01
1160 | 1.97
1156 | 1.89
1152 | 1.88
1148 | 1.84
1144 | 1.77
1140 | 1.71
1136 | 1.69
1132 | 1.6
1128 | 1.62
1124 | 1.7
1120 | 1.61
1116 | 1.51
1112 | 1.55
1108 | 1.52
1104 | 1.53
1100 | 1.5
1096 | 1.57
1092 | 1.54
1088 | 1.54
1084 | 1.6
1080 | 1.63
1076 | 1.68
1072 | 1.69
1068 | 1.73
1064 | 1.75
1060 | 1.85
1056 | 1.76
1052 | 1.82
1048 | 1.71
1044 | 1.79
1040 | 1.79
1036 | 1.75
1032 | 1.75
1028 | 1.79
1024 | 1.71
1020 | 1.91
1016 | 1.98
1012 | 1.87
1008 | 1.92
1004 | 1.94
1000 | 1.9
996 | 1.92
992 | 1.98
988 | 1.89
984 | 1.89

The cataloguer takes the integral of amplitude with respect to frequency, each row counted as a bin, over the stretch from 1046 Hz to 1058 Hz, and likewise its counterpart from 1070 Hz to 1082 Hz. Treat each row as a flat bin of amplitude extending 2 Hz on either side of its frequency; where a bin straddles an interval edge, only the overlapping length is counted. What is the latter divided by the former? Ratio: 0.95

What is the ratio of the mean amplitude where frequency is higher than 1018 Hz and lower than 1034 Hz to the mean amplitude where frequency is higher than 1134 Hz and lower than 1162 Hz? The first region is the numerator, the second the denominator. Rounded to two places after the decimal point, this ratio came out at 0.98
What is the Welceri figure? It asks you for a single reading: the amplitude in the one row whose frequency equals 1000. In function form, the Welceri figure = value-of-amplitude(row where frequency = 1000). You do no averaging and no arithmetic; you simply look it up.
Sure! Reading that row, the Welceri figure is 1.9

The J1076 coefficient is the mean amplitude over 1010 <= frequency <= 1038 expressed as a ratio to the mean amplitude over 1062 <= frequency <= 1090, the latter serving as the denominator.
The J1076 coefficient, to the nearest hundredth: 1.10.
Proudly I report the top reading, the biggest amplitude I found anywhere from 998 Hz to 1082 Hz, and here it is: 1.98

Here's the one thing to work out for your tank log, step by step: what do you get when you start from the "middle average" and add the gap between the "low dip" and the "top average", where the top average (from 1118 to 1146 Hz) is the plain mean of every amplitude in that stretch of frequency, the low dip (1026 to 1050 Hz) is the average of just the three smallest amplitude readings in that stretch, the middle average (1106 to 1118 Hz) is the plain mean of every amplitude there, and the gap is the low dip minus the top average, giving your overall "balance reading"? 1.59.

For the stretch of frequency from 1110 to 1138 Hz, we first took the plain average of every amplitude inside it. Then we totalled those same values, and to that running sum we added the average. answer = 12.9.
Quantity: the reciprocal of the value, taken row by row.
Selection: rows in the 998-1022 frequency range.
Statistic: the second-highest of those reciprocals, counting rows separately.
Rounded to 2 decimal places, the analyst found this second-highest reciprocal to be 0.53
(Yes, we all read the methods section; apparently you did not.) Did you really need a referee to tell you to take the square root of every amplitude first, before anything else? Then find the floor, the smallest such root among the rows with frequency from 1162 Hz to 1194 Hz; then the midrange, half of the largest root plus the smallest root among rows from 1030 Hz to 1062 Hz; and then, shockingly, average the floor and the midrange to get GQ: 1.37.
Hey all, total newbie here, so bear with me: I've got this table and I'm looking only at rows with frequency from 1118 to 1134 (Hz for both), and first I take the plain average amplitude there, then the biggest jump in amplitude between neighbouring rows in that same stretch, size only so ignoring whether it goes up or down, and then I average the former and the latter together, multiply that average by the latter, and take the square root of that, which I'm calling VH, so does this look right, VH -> 0.28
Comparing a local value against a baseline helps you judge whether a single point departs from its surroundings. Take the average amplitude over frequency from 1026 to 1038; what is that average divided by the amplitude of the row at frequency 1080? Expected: 1.08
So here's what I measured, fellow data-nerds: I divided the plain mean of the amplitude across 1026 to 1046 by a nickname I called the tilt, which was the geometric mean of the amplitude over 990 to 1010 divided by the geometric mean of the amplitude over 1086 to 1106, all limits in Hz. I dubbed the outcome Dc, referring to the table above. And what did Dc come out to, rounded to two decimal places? 1.41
